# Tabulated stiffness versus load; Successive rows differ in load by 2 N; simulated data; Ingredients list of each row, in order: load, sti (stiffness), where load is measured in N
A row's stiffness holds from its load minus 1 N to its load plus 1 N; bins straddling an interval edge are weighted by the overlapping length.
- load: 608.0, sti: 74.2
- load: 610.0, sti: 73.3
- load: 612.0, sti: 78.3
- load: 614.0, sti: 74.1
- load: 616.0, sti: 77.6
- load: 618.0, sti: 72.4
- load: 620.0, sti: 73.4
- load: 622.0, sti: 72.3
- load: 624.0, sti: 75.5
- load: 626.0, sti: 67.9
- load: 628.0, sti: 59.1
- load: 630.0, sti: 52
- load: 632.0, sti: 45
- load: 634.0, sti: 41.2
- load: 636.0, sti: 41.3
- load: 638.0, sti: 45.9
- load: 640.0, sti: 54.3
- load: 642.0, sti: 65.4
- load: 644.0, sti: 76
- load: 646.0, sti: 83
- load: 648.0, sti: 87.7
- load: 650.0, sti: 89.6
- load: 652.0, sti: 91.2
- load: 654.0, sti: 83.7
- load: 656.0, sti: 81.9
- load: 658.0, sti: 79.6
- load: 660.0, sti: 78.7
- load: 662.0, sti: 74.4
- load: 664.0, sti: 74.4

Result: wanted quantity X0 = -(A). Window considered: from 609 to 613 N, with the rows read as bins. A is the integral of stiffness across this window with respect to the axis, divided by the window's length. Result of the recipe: -76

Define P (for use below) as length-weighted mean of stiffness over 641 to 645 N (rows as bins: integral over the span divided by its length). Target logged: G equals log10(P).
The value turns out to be 1.85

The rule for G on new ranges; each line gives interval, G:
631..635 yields 1.63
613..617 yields 1.88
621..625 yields 1.87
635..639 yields 1.64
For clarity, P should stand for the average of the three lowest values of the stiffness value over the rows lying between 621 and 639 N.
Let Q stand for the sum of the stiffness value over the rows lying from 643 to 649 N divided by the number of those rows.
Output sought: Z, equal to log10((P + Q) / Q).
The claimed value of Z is 0.181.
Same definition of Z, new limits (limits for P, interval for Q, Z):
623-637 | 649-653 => 0.167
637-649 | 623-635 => 0.295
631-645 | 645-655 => 0.173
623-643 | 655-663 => 0.188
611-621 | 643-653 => 0.269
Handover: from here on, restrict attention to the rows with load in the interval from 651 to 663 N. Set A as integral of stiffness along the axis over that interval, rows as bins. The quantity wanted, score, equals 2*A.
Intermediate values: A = 979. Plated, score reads 1958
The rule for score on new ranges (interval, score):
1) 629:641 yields 1119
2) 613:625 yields 1781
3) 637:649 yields 1649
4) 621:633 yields 1487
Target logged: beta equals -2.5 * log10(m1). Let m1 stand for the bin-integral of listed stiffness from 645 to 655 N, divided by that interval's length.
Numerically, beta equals -4.8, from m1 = 87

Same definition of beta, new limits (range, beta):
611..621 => -4.7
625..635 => -4.3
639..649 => -4.7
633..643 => -4.2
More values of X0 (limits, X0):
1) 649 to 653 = -90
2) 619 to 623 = -73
